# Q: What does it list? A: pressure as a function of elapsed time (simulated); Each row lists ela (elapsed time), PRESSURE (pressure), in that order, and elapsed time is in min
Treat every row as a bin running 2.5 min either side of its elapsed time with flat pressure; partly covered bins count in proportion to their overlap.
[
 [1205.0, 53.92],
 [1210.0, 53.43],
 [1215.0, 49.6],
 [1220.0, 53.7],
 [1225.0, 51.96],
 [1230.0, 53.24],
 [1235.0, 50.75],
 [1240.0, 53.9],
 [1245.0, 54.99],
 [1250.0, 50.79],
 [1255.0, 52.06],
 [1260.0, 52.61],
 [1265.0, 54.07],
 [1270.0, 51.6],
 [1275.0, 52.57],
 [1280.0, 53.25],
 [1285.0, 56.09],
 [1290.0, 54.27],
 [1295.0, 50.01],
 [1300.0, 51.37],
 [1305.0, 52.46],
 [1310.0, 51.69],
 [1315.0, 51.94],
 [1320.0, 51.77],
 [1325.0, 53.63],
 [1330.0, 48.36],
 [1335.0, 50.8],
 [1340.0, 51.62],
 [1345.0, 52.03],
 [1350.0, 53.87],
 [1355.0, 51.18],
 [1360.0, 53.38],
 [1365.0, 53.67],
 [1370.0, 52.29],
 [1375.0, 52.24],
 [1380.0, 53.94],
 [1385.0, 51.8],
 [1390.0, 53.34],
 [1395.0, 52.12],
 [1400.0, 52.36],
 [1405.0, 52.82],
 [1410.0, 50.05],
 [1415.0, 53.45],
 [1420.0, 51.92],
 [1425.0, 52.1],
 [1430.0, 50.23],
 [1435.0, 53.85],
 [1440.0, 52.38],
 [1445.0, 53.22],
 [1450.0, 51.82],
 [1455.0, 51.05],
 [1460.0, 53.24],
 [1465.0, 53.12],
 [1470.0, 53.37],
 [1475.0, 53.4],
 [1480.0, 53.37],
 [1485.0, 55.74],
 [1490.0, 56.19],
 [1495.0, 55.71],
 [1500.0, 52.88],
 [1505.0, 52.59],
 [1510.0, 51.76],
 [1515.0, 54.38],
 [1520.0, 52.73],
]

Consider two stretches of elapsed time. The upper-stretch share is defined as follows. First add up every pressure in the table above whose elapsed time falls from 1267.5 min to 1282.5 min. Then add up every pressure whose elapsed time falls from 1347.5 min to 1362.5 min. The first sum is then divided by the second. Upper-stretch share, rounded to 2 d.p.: 0.99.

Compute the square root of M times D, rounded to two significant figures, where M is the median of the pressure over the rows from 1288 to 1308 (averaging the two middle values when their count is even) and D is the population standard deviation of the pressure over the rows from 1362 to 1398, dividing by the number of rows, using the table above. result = 6.4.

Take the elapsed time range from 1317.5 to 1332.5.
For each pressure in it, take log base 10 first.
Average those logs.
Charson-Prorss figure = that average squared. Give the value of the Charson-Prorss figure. 2.92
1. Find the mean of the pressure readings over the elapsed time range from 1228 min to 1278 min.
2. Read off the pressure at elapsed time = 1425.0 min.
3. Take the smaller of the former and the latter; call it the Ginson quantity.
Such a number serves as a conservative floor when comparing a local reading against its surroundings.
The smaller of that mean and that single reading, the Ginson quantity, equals 52.1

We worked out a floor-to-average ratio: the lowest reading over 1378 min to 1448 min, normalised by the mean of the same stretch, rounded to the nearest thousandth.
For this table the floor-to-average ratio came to 0.955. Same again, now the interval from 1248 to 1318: 0.953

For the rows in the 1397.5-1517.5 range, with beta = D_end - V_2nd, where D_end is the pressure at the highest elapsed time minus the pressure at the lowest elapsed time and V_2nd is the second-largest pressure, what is -53.7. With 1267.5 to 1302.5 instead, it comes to -54.5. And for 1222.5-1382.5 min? -53.0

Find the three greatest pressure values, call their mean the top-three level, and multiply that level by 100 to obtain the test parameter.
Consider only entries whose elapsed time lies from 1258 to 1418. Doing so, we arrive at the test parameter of 5481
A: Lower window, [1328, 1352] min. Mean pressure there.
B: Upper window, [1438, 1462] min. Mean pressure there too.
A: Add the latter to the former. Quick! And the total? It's 104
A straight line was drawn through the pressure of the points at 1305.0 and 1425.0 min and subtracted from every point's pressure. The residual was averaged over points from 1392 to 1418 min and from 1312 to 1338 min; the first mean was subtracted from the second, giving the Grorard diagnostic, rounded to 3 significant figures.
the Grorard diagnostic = -1.10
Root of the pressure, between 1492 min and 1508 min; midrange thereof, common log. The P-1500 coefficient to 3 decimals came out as 0.867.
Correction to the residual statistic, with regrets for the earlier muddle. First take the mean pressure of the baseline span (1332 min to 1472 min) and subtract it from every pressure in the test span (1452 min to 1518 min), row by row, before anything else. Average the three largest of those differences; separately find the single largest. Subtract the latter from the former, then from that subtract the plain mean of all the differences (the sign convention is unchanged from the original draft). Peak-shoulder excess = -1.51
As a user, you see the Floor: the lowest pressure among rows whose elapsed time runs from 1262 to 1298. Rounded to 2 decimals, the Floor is 50.01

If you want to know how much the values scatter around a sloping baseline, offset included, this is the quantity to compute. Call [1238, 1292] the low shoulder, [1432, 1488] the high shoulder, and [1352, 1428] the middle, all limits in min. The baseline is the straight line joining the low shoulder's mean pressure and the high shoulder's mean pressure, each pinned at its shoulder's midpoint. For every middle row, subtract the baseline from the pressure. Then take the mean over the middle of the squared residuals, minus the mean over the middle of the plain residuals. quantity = 2.3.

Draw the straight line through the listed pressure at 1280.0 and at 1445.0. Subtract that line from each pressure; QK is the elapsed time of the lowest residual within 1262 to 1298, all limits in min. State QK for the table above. 1295.0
